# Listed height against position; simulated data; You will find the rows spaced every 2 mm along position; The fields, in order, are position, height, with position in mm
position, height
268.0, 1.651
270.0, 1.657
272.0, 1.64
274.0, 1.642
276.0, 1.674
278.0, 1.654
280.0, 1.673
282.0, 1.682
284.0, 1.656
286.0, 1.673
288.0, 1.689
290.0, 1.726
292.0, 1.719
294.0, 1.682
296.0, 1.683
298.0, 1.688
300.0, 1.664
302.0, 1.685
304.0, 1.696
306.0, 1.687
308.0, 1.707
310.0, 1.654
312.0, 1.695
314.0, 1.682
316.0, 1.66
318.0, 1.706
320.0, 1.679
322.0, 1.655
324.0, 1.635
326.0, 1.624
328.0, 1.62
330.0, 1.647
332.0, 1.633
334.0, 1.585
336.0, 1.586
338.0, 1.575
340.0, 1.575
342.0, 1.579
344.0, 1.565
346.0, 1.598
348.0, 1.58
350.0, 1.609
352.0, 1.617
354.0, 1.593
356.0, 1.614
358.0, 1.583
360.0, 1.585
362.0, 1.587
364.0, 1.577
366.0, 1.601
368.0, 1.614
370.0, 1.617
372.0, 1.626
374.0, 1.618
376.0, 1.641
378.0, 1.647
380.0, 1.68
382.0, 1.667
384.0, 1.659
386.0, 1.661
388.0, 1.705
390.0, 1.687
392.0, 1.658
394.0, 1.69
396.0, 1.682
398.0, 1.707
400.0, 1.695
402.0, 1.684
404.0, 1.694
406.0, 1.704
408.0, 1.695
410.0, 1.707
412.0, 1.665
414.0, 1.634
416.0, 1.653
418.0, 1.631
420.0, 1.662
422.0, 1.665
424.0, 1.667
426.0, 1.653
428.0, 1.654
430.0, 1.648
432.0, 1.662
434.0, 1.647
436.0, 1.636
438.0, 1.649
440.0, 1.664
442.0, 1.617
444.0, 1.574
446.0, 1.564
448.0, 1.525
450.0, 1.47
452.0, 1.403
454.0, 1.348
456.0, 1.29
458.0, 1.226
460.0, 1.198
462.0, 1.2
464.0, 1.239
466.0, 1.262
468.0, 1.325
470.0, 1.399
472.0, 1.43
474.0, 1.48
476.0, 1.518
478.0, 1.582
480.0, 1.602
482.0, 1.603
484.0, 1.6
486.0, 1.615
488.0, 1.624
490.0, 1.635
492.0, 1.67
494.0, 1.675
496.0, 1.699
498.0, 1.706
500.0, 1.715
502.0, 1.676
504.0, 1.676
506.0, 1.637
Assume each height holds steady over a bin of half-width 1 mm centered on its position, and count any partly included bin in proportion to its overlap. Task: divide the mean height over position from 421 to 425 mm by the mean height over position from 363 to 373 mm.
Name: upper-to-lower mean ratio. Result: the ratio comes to 1.04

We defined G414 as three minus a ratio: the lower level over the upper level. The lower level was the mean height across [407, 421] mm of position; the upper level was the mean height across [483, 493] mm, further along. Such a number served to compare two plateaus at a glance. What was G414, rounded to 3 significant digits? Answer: 1.98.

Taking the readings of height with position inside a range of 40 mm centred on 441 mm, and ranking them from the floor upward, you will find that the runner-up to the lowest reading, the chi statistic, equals 1.226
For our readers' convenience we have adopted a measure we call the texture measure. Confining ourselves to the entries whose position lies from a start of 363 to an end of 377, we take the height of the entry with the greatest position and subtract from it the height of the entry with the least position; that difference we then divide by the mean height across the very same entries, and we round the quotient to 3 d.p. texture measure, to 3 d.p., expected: 0.040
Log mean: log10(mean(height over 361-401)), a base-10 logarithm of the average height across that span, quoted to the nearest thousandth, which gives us 0.218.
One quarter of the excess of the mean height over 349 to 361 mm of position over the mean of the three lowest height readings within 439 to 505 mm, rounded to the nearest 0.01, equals 0.10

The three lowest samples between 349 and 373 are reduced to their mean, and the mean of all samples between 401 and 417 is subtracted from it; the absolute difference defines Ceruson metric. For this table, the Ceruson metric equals 0.098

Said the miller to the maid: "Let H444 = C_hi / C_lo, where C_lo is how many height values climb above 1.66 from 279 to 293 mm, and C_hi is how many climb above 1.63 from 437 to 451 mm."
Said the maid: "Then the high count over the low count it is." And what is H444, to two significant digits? 0.33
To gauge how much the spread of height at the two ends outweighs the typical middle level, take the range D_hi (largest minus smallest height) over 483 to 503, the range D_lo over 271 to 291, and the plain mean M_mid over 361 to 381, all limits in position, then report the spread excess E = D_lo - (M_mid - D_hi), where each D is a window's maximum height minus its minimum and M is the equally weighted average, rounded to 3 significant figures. -1.42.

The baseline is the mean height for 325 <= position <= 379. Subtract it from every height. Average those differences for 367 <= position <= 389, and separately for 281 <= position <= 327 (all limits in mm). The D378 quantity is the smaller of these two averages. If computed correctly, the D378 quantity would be 0.05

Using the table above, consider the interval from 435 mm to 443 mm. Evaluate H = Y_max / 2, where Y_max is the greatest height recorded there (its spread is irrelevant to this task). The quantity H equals 0.832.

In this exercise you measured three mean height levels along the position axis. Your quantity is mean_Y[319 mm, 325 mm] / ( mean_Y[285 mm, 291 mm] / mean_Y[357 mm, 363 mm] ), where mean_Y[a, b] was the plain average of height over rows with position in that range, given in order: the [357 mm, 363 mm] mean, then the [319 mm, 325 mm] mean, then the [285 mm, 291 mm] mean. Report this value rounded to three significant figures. 1.55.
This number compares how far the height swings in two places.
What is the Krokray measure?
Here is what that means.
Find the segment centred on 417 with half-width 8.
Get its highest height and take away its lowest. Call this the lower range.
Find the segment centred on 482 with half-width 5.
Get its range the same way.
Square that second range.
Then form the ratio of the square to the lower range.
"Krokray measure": 0.014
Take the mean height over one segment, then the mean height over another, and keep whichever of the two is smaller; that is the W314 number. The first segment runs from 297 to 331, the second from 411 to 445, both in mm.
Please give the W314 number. 1.65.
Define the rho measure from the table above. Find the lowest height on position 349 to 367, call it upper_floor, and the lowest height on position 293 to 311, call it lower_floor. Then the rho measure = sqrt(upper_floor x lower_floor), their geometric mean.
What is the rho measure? 1.62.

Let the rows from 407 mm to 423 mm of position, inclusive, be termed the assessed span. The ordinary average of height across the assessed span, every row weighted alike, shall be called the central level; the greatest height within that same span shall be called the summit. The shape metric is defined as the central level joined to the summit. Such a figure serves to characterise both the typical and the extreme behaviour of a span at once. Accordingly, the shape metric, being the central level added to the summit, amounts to 3.37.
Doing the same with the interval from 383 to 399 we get 3.39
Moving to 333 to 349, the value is 3.18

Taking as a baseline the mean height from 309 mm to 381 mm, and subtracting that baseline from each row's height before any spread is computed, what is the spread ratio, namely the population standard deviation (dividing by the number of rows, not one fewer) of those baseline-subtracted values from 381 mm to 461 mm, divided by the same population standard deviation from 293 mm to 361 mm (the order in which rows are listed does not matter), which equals 2.9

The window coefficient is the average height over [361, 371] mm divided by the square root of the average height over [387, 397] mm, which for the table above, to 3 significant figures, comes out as 1.23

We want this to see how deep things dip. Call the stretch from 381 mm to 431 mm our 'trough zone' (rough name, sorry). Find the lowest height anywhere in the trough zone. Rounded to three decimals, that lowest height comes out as 1.631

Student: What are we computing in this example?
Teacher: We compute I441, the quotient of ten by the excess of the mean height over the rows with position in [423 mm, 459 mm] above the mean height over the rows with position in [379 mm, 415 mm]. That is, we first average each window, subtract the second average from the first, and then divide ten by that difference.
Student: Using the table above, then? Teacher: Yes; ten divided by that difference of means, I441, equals -76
